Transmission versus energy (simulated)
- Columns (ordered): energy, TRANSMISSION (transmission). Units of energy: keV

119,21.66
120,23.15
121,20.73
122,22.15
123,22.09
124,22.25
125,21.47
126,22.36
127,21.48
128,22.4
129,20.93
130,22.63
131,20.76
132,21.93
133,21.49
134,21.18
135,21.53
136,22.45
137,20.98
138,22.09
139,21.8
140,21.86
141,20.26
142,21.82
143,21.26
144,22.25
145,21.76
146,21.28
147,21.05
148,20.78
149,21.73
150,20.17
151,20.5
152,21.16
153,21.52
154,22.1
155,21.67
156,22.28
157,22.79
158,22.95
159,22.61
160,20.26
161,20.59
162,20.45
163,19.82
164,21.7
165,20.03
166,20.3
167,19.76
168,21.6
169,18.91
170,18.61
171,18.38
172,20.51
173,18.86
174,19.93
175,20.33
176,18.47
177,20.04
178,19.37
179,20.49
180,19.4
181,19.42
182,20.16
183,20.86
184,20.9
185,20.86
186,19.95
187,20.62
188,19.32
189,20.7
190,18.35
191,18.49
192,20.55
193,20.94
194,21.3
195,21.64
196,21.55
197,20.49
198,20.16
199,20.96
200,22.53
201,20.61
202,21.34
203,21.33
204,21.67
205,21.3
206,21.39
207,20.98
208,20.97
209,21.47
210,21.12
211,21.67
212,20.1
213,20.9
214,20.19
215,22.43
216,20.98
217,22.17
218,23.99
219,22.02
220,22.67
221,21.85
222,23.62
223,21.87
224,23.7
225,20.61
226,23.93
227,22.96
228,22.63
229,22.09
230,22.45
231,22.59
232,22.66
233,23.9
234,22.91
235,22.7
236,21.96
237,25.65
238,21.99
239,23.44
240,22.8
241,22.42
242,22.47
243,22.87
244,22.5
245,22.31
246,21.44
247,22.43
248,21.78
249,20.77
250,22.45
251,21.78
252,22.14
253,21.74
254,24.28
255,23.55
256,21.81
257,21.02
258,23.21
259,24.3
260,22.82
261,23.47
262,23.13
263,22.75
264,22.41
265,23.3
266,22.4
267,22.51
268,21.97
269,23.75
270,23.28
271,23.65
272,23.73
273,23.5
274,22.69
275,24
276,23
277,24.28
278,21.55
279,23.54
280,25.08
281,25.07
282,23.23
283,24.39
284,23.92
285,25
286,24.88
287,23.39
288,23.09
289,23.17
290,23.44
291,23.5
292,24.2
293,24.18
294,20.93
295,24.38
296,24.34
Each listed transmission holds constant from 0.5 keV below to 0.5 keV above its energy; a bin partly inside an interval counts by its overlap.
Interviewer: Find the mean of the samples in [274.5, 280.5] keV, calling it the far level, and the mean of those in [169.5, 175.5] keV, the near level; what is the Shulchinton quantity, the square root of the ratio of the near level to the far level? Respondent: 0.908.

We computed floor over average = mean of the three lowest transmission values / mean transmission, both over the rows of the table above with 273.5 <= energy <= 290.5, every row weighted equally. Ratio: 0.944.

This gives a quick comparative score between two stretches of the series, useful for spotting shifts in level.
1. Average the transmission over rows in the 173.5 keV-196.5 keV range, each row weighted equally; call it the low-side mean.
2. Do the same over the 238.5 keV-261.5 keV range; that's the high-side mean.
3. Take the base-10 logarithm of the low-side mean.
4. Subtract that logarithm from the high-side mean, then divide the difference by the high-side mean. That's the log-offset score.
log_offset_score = 0.9421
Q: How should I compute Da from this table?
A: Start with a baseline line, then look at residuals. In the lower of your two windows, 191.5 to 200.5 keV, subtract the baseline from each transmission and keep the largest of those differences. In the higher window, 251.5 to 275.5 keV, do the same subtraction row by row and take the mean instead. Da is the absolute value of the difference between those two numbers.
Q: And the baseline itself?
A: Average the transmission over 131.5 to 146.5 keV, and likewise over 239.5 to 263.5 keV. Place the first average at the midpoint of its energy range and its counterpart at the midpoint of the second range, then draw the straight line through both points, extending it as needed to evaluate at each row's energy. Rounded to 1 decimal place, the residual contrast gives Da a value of 0.1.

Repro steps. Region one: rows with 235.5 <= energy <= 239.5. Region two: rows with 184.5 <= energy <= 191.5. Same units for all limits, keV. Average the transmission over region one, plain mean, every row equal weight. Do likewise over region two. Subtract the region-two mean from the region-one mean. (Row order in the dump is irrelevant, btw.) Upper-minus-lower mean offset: 4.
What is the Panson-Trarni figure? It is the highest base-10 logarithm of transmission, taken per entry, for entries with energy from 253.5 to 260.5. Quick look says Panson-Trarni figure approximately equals 1.39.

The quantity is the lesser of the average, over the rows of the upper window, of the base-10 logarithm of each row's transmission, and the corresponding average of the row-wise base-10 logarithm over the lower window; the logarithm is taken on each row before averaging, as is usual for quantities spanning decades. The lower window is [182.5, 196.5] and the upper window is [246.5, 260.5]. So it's 1.31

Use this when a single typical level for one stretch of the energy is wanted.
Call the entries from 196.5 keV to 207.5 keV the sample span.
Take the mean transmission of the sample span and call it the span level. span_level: 21.2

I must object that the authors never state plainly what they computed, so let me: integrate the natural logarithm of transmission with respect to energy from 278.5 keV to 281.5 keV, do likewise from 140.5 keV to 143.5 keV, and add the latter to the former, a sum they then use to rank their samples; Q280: 18.75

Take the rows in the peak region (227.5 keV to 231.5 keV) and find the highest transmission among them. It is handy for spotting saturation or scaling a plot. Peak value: 22.63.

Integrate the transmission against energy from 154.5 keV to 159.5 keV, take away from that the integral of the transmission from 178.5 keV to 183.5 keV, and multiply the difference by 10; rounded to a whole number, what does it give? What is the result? 120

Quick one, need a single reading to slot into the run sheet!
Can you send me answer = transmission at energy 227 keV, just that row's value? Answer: 22.96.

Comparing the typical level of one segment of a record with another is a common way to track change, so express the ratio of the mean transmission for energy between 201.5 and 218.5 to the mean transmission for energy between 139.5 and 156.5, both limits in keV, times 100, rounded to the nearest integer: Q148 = 100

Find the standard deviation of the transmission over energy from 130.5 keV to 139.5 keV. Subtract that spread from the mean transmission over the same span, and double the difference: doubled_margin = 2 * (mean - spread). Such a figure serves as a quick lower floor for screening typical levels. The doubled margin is 42.1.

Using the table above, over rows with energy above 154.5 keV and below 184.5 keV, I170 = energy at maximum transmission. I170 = 158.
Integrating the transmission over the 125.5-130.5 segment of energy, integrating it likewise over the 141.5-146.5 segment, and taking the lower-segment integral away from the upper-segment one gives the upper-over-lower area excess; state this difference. -1.4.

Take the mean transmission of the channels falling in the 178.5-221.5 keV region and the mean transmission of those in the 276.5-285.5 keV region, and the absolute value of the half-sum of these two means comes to 22.5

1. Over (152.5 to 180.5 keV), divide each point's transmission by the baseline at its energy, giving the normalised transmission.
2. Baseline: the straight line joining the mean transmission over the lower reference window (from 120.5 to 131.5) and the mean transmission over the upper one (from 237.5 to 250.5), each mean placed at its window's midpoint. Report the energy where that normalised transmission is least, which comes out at 171 keV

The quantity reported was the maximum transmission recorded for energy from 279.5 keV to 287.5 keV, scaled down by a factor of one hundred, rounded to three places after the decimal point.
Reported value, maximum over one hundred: 0.251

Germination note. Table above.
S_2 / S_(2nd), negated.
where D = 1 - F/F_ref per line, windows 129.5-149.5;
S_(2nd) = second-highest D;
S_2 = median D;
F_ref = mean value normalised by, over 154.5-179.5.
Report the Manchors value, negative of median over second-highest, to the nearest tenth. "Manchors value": -3.6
